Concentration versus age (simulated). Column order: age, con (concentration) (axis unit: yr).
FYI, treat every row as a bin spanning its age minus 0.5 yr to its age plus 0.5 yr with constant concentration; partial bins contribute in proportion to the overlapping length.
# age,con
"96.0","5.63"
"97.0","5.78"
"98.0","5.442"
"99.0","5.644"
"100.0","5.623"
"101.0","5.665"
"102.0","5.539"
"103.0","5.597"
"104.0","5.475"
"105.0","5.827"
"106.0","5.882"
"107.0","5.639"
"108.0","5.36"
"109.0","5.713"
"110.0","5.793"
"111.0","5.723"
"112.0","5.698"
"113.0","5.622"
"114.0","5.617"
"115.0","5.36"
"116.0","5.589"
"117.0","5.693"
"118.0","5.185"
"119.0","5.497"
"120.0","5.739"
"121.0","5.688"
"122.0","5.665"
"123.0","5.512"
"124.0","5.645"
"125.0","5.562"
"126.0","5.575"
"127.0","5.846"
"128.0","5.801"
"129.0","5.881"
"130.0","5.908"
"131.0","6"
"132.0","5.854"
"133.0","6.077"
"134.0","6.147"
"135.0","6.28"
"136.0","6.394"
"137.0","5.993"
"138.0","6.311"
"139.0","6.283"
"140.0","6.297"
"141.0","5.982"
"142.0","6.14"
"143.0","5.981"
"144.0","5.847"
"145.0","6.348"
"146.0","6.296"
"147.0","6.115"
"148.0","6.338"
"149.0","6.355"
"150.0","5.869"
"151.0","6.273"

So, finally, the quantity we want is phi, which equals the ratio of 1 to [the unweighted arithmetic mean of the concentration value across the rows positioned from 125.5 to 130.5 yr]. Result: 0.172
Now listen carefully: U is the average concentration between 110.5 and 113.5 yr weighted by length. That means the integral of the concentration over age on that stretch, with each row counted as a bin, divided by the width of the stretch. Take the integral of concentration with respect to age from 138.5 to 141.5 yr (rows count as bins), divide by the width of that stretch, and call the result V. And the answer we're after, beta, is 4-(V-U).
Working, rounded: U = 5.7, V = 6.19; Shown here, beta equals 3.49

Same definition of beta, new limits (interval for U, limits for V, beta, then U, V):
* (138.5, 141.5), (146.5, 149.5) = 3.92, 6.2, 6.27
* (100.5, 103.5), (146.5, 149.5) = 3.33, 5.6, 6.27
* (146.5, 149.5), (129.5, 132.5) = 4.35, 6.3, 5.92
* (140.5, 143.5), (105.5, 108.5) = 4.41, 6.0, 5.63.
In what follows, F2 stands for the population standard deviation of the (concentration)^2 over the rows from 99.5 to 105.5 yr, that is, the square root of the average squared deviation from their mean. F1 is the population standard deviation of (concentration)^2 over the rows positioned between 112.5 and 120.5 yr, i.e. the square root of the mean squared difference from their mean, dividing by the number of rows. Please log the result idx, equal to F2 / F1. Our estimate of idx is 0.66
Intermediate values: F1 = 1.9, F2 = 1.2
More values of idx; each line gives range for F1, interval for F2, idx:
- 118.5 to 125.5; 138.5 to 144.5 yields 2.10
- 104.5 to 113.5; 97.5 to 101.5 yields 0.61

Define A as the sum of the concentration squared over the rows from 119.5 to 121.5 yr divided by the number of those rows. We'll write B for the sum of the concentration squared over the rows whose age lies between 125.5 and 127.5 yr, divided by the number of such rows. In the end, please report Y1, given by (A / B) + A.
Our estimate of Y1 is 33.6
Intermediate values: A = 32.6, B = 33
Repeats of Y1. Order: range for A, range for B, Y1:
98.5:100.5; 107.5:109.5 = 32.8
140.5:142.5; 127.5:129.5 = 37.8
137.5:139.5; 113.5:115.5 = 41.0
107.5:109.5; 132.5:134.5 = 31.5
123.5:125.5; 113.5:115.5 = 32.4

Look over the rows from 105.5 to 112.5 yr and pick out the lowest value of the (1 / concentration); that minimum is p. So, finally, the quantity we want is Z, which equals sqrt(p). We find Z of 0.412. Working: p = 0.170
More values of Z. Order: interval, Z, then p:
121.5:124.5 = 0.420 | 0.177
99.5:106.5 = 0.412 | 0.170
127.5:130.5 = 0.411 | 0.169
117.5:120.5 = 0.417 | 0.174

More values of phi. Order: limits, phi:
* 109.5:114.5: 0.176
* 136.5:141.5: 0.162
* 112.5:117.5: 0.179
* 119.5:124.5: 0.177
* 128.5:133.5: 0.168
